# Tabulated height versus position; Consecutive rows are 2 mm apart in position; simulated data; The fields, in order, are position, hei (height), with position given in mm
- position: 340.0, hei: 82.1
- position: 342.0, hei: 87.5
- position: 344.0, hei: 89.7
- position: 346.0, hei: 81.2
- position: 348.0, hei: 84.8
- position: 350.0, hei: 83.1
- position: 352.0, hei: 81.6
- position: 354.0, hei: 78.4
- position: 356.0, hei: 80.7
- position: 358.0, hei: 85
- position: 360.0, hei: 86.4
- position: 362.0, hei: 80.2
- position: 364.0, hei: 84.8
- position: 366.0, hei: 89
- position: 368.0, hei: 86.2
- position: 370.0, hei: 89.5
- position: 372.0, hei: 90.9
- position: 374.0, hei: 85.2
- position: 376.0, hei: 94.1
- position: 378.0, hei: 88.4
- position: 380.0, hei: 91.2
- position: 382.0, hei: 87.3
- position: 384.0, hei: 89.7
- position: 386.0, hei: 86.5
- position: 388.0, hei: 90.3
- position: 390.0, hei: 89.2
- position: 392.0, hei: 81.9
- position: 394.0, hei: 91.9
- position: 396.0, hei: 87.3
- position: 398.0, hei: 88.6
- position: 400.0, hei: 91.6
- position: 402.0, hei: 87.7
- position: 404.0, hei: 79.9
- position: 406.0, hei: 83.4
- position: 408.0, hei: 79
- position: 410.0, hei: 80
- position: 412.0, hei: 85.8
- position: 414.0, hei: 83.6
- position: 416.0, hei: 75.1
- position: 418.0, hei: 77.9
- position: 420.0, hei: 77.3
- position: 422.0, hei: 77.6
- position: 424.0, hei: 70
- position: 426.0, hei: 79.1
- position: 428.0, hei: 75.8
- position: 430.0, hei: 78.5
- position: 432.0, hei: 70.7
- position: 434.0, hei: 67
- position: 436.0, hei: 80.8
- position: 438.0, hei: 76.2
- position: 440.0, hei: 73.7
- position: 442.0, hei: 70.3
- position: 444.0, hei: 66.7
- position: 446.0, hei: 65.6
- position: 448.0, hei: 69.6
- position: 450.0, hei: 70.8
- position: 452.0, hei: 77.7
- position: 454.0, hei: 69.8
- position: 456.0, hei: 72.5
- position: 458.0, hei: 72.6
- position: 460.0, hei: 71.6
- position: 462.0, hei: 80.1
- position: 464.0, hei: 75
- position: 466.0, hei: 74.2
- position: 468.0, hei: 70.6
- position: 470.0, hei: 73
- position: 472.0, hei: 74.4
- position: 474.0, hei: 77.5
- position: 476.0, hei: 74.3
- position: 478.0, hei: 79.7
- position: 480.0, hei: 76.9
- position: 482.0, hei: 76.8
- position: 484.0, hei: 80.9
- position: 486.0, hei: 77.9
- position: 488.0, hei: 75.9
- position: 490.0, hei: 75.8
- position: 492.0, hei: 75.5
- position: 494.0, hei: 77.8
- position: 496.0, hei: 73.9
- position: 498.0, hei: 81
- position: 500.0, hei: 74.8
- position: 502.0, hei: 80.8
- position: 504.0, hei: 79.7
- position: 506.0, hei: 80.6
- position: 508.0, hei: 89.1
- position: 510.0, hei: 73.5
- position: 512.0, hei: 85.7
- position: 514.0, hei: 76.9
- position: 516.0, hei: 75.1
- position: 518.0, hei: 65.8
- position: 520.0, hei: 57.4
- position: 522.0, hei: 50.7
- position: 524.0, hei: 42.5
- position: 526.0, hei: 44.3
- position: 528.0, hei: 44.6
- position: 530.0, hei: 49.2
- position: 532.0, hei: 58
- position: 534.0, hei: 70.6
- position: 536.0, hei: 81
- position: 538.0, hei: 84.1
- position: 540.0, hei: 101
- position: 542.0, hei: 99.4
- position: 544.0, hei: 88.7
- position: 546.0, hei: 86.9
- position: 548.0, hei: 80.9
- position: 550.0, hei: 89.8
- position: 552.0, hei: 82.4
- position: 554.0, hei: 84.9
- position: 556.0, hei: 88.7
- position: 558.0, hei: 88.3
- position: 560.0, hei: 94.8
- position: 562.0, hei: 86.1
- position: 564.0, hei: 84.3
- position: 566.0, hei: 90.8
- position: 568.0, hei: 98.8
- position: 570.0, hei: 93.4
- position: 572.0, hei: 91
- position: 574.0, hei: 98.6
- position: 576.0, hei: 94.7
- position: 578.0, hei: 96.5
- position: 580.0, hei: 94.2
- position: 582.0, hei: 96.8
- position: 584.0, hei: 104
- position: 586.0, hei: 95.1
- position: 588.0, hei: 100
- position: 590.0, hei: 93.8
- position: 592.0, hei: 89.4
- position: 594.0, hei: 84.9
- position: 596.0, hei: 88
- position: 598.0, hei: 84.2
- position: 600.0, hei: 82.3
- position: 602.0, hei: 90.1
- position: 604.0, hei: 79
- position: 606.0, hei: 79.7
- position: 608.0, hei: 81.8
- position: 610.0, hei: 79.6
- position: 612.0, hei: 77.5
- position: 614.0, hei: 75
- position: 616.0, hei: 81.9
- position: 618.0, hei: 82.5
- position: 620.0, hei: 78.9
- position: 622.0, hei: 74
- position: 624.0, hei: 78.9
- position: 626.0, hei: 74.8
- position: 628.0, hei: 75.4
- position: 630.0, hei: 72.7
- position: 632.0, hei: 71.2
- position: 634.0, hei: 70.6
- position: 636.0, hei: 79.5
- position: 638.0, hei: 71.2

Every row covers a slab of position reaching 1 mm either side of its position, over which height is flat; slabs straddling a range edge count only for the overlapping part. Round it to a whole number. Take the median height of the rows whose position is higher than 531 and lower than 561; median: 87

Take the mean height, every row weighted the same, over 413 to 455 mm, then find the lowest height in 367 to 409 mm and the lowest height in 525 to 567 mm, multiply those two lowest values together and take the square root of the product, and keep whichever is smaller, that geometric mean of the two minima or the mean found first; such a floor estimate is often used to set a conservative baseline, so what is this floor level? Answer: 59.2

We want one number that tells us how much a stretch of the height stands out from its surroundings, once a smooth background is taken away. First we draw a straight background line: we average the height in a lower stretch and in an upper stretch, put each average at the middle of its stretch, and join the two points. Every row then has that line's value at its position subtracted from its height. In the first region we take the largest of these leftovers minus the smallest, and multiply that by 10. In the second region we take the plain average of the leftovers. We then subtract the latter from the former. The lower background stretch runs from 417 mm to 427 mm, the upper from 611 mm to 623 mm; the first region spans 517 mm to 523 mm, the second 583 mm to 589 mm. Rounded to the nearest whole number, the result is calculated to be 130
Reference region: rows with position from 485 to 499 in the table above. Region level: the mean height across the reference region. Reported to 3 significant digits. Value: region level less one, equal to 75.8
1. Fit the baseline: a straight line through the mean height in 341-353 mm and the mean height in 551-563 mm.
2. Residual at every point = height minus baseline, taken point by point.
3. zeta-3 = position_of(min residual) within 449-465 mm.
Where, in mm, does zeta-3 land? 454.0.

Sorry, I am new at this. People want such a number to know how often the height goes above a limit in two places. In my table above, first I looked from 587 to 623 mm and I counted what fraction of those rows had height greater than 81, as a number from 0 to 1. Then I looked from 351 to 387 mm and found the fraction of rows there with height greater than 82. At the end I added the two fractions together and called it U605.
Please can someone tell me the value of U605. 1.39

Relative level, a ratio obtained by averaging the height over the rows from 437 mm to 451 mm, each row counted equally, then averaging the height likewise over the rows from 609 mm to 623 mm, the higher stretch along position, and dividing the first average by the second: 0.90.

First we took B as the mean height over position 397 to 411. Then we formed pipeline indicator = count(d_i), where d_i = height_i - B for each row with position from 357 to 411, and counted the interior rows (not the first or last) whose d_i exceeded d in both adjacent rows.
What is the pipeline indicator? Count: 10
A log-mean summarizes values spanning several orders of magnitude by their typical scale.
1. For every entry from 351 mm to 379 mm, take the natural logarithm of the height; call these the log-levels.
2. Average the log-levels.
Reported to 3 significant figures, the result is 4.45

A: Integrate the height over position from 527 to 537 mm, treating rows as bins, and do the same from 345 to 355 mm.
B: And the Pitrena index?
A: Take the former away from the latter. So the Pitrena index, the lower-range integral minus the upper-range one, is 211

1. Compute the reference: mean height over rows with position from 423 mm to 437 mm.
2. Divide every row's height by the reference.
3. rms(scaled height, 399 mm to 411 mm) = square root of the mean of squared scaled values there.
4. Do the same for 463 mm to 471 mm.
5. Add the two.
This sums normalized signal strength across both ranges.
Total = 2.11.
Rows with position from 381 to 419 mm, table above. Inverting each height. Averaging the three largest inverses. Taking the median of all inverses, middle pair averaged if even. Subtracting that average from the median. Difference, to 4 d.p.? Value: -0.0014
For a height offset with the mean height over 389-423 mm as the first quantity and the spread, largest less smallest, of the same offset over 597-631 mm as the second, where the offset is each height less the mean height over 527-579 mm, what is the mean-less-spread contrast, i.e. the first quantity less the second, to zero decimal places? -19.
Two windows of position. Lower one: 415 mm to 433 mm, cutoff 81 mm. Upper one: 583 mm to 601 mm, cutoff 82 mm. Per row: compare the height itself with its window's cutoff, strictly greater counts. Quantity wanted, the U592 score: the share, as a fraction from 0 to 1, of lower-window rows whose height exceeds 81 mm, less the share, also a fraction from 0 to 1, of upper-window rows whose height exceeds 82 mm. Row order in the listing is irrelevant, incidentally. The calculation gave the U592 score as -1.0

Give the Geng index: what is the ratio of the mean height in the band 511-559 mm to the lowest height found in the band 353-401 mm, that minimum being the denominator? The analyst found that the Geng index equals 0.94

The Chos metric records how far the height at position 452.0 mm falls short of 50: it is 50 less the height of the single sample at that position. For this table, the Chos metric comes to -28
